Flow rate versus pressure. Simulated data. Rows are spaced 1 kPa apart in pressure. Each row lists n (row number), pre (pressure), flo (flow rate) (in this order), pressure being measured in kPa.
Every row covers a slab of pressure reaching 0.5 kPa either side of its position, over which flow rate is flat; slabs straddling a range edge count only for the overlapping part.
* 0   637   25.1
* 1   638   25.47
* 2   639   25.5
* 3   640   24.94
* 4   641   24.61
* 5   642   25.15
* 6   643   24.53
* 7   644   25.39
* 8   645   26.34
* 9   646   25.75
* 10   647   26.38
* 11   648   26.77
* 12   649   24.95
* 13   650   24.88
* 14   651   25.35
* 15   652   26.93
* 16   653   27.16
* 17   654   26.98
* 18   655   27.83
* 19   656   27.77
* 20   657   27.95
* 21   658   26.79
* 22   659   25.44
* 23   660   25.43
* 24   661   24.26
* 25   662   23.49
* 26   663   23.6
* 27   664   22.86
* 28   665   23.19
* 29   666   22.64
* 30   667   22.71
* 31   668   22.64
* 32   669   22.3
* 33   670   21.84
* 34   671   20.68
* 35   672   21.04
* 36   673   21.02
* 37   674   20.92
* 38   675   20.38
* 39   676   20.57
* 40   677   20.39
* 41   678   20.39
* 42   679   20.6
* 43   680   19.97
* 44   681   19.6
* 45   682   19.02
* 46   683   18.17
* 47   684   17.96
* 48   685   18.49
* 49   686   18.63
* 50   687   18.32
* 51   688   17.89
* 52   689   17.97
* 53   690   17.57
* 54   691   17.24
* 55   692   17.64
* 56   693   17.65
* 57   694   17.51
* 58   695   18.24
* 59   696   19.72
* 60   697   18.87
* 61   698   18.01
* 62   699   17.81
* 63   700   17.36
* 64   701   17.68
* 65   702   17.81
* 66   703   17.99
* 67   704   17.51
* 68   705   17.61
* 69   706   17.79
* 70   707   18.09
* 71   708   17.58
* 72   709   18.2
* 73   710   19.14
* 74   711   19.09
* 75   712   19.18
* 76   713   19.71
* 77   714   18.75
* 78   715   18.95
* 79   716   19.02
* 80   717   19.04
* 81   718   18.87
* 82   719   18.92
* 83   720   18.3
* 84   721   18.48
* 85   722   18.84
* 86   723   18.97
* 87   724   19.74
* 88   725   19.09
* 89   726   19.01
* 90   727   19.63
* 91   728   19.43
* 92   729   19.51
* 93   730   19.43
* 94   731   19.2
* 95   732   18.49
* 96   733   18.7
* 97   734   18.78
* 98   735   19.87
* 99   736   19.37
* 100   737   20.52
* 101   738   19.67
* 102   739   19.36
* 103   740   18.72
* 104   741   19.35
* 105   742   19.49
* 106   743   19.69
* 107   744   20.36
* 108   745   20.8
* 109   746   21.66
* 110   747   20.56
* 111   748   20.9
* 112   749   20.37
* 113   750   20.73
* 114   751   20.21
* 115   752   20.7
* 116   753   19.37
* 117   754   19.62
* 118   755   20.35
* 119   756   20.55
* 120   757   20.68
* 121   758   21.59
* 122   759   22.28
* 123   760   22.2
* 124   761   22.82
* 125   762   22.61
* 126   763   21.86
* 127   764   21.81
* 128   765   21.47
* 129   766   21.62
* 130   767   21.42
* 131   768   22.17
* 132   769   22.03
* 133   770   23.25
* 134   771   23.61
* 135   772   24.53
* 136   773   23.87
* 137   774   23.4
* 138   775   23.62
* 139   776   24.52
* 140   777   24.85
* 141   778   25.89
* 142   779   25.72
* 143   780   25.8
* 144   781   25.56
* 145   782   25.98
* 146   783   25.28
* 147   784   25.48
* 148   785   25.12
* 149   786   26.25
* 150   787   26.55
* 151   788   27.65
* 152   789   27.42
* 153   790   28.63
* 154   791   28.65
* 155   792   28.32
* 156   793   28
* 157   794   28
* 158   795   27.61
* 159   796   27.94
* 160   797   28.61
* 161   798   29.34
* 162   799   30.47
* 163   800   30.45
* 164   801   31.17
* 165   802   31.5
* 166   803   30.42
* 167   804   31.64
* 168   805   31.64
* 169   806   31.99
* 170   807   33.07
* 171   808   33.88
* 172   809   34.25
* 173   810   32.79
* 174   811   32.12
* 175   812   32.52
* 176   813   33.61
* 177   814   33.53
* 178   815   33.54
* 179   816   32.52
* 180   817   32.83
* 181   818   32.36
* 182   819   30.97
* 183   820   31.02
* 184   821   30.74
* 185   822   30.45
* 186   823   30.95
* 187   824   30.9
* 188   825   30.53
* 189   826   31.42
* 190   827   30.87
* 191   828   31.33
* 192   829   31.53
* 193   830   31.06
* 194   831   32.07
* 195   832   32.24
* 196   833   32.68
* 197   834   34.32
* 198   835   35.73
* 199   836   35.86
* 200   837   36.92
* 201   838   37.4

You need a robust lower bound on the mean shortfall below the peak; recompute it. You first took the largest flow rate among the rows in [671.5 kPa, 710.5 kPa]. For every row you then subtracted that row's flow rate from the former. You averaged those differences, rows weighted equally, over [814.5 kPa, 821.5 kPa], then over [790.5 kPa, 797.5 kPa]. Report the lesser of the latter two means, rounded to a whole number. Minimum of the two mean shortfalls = -11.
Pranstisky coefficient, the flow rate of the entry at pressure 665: 23.19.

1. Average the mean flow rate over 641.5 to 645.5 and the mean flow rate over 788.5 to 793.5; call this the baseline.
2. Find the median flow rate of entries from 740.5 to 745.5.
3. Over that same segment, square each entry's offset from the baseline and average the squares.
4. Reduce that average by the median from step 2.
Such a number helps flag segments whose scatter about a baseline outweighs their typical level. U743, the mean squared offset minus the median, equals 27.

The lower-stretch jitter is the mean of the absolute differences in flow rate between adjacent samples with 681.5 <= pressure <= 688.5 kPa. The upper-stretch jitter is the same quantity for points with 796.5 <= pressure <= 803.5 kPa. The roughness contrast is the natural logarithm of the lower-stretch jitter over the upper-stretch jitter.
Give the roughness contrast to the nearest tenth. -0.5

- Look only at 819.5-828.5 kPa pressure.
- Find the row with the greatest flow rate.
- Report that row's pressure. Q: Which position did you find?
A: 826 kPa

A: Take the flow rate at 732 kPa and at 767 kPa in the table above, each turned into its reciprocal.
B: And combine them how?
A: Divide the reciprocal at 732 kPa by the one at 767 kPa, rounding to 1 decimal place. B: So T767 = 1.2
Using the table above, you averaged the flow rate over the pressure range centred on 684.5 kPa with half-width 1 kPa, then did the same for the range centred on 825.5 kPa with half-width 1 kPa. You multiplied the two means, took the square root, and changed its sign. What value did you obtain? -24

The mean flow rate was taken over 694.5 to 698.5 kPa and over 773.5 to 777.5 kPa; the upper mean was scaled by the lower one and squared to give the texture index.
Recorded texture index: 1.7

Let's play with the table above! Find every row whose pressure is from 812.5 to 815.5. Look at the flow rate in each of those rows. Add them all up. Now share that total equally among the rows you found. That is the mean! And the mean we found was 33.6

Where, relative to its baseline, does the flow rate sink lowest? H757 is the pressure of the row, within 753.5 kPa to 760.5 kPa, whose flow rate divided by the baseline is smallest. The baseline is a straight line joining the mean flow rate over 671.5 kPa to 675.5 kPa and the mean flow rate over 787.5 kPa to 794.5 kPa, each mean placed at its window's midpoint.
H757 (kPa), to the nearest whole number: 754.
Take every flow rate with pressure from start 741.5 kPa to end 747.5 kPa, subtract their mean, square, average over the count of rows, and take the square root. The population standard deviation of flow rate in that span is 0.72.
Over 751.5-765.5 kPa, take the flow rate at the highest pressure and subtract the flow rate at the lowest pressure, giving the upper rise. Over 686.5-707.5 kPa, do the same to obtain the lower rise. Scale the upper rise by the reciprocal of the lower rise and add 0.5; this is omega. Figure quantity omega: -2.8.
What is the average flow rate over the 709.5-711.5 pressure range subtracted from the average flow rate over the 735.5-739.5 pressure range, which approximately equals 0.6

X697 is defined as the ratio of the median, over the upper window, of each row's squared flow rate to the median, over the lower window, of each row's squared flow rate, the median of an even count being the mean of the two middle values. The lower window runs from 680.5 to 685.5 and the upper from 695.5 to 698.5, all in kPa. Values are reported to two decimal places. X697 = 1.04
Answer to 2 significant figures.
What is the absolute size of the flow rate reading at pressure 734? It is 19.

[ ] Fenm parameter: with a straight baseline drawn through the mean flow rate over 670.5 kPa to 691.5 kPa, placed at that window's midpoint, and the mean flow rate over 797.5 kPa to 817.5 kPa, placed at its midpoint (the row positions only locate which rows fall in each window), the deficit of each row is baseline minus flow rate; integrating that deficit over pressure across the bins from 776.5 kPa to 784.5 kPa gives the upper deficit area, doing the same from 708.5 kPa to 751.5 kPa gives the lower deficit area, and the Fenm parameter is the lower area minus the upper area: 179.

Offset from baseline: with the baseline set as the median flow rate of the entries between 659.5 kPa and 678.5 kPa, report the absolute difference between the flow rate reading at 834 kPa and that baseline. 12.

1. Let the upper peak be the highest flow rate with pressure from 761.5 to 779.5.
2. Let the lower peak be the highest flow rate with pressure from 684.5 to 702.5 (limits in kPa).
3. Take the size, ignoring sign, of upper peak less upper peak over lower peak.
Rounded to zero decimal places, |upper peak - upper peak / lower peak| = 25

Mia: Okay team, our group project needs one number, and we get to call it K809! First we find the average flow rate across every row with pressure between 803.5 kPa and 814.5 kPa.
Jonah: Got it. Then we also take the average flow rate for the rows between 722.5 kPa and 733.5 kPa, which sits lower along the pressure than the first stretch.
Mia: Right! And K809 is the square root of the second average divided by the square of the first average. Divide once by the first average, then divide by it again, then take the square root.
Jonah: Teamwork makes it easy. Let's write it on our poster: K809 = 0.134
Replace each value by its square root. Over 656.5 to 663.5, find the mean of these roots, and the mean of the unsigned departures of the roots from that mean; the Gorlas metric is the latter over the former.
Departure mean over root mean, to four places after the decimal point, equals 0.0254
